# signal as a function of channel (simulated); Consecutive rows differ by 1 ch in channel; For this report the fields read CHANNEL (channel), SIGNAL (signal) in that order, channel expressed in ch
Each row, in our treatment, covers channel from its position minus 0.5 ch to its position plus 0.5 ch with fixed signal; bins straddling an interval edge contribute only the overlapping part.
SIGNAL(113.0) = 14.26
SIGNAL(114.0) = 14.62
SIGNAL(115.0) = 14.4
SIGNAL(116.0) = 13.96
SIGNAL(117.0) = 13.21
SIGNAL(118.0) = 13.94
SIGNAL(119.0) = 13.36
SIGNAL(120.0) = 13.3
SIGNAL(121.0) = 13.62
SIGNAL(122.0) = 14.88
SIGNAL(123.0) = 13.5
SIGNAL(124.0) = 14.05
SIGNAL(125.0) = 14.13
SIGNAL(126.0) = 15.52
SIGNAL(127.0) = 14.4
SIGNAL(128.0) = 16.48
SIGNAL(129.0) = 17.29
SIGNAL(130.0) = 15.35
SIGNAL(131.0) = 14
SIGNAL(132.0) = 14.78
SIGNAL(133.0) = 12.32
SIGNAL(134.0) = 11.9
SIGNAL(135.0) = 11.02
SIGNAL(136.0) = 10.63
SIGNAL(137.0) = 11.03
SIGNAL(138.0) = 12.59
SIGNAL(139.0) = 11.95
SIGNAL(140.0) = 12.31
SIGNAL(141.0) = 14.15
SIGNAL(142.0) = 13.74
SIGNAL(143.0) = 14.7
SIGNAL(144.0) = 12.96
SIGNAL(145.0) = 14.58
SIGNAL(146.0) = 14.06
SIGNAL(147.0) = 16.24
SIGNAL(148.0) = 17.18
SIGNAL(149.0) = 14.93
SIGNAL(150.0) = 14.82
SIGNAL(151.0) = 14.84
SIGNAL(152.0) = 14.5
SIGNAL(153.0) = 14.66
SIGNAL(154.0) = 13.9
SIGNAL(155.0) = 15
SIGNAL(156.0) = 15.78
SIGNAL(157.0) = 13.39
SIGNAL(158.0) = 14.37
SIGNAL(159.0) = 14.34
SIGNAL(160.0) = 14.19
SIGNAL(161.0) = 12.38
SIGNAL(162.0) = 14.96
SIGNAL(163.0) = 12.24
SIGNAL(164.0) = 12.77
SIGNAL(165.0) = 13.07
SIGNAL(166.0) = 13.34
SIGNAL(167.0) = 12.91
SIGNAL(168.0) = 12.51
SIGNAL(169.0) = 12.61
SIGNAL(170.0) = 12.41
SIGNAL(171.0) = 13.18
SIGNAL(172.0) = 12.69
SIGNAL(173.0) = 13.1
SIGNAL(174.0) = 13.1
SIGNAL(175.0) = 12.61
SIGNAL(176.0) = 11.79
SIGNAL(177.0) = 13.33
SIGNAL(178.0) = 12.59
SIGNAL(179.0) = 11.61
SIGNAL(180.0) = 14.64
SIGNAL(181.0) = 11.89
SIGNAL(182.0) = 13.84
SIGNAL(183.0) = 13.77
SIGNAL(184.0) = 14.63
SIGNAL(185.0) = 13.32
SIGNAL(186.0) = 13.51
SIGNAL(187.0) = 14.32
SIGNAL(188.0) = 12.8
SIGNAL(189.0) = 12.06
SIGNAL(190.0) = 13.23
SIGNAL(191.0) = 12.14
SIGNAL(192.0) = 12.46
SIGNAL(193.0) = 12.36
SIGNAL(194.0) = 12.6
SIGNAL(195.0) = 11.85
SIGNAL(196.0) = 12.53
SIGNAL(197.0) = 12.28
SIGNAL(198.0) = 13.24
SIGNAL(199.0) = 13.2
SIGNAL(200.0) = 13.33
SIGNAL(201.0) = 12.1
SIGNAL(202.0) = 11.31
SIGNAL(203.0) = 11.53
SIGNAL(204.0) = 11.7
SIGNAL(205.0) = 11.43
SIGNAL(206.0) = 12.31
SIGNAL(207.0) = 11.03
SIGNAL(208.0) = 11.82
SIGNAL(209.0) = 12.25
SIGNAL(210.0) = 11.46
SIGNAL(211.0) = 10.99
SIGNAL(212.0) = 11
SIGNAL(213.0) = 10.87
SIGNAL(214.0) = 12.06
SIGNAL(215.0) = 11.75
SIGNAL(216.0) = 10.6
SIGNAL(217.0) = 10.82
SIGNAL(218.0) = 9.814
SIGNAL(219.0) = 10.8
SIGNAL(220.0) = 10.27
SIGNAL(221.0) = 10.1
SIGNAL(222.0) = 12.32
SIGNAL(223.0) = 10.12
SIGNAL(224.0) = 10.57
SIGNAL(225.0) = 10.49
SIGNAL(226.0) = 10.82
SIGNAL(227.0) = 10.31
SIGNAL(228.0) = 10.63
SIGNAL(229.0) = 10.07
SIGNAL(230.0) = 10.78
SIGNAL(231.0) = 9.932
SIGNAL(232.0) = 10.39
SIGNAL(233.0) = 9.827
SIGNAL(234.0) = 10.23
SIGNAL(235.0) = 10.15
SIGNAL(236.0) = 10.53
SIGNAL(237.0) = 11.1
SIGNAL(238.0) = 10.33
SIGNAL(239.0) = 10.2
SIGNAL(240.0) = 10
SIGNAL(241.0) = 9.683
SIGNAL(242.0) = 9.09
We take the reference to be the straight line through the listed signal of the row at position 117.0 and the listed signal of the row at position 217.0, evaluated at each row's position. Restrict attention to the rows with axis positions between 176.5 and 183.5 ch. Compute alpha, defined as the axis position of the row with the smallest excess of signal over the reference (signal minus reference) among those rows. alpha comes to 179.0 ch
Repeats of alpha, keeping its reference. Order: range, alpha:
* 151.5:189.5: 179.0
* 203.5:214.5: 213.0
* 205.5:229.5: 218.0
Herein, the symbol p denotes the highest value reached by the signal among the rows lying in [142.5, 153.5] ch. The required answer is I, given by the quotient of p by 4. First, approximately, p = 17.18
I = 4.3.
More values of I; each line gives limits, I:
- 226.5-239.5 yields 2.8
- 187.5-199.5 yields 3.3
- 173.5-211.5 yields 3.7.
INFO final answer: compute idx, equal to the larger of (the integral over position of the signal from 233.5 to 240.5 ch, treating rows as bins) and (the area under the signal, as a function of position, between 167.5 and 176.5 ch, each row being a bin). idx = 114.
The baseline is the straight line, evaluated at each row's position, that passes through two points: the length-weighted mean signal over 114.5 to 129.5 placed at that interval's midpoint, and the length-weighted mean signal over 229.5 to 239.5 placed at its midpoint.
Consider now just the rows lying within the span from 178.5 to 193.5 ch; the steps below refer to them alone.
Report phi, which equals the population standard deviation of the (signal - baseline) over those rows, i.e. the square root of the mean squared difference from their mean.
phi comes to 0.94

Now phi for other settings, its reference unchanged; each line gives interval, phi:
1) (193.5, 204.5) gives 0.64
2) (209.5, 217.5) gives 0.47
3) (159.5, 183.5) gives 0.84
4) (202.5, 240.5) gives 0.54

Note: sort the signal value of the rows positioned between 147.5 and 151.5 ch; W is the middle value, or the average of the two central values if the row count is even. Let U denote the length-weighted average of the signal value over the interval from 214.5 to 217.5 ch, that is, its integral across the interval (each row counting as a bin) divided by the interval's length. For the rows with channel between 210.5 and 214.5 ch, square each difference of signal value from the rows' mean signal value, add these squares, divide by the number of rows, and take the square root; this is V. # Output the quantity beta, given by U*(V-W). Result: -159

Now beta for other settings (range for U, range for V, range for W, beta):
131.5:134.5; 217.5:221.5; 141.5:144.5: -174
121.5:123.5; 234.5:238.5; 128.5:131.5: -213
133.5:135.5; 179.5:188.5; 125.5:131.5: -167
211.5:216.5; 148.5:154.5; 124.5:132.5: -166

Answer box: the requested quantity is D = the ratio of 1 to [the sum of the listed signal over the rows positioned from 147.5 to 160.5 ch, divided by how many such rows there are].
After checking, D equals 0.068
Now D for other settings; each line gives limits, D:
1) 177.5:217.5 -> 0.081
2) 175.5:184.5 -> 0.076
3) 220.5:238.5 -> 0.095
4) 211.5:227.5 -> 0.093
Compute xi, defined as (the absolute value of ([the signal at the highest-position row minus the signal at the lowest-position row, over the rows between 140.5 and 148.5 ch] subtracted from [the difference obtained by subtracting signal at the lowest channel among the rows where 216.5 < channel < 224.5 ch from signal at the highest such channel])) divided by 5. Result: 0.66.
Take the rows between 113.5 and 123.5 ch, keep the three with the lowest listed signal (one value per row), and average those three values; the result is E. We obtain 13.3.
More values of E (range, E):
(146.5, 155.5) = 14.4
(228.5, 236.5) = 9.9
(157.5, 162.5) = 13.6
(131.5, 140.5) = 10.9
